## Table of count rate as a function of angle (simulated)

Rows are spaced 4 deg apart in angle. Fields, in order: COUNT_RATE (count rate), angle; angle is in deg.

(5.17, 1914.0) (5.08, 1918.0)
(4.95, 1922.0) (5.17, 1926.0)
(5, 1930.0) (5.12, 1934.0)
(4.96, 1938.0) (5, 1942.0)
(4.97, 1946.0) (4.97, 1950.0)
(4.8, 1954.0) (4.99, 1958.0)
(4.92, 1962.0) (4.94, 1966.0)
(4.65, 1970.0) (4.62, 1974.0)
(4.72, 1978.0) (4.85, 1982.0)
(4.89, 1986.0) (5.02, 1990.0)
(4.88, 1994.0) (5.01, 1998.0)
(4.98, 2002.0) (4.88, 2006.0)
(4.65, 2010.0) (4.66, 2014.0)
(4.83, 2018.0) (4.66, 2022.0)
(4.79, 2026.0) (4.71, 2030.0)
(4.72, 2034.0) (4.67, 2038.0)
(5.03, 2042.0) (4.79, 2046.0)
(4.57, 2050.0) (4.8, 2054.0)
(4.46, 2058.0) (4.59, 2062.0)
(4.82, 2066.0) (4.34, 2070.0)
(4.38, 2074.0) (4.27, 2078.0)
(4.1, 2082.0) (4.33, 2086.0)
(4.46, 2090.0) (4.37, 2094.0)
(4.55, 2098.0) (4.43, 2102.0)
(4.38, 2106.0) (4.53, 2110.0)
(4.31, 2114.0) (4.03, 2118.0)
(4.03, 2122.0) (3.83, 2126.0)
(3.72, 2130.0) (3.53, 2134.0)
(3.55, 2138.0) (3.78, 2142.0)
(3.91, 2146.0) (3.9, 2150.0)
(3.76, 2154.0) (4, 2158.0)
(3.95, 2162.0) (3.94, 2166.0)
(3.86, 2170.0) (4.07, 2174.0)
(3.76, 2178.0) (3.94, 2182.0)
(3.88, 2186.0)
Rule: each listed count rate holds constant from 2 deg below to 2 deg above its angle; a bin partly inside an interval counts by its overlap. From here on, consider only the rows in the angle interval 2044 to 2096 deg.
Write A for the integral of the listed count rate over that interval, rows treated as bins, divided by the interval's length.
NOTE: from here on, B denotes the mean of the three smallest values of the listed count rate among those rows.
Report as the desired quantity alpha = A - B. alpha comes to 0.25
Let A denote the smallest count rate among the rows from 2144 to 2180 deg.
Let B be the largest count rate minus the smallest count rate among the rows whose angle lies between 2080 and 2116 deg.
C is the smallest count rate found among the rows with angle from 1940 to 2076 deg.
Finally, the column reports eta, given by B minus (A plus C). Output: -7.65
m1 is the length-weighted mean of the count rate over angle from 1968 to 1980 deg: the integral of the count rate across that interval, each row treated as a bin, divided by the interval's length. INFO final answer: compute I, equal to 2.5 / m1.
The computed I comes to 0.536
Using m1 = 4.66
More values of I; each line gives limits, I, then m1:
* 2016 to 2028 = 0.525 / 4.76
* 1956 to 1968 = 0.505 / 4.95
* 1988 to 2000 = 0.503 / 4.97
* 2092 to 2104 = 0.562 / 4.45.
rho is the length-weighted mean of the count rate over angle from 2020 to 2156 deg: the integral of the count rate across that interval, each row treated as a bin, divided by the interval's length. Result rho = 4.33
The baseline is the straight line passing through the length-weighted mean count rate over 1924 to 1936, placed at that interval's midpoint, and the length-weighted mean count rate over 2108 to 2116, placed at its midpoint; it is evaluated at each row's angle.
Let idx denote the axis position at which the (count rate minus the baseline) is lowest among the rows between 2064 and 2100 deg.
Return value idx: 2082.0 deg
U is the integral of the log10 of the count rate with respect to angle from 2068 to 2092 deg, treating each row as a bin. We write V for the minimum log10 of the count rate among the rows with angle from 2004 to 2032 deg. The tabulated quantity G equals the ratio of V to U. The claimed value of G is 0.044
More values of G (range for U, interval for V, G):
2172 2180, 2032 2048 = 0.141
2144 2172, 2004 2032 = 0.040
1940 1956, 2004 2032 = 0.060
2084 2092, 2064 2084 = 0.119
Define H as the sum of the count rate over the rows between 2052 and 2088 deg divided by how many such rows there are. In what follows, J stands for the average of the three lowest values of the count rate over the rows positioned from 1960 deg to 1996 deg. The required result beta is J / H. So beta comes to 1.05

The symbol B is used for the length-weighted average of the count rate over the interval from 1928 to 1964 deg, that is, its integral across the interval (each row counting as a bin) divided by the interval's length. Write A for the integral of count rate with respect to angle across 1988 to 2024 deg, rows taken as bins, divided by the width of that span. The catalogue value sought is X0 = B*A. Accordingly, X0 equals 24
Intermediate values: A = 4.84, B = 5.0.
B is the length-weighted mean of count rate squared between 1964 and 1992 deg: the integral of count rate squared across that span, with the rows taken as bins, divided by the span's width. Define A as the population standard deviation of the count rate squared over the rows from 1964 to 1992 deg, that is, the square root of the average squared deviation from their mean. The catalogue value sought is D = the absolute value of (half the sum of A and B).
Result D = 12.3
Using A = 1.35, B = 23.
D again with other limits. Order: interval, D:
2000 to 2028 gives 12.0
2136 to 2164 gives 7.9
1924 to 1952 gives 13.0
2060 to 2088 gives 10.7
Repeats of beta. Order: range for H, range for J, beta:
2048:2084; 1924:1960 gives 1.10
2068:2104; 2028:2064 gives 1.04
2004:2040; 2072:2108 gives 0.89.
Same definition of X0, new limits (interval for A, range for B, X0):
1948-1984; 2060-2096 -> 21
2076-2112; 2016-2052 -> 21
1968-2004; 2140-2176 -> 19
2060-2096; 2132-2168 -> 17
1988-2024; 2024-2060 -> 23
